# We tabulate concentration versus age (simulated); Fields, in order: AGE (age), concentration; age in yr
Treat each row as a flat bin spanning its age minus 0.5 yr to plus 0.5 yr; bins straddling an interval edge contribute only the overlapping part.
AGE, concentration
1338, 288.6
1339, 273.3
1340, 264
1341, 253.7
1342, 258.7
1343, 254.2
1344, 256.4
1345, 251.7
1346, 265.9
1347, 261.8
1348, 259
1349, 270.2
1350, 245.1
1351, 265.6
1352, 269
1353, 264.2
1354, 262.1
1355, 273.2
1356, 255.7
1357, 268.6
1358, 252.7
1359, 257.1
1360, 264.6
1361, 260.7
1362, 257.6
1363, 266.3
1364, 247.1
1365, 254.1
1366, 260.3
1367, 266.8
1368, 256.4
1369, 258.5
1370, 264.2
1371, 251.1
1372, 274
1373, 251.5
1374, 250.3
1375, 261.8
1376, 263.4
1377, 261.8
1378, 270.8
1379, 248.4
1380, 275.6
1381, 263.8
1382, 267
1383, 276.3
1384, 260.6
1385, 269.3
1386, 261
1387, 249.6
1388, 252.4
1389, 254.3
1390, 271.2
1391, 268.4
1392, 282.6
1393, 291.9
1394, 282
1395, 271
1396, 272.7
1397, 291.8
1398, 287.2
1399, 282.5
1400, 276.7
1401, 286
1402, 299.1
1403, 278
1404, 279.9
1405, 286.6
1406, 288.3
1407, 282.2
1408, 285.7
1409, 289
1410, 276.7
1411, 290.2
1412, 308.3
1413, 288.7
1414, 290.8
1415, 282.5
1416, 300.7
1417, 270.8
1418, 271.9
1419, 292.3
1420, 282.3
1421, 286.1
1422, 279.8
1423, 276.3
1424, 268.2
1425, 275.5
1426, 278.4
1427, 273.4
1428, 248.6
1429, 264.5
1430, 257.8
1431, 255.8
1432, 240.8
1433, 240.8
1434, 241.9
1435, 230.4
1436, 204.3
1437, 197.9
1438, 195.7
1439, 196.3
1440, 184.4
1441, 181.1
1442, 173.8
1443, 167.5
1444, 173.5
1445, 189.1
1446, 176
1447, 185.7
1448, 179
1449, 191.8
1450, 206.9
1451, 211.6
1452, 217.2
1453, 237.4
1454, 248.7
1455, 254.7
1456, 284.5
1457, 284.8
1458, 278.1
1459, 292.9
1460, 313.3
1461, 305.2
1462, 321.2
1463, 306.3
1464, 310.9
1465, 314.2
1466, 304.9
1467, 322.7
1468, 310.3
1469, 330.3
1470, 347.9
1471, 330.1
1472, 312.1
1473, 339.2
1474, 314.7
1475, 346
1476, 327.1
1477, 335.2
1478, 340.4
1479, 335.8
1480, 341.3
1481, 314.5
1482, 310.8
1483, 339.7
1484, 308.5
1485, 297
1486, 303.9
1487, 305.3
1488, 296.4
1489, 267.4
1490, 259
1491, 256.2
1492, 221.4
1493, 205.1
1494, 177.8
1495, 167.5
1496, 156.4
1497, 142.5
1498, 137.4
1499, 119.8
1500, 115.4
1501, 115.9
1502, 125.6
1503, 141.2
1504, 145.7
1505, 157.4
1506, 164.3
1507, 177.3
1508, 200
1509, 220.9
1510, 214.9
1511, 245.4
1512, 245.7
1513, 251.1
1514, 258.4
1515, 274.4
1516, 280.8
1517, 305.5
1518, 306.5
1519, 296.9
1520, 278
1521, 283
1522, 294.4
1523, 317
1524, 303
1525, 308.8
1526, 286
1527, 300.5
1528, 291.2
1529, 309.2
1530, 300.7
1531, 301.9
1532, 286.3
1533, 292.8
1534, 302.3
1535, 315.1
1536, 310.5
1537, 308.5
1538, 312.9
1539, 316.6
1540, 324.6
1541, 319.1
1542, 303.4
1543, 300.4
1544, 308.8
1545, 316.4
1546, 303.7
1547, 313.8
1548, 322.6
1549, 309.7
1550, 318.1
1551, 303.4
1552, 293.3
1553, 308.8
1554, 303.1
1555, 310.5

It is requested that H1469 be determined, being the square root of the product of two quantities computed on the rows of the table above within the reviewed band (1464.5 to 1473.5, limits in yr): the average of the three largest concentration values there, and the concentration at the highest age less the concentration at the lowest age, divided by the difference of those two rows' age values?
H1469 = 33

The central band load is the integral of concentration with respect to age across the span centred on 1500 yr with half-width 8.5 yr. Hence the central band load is 2671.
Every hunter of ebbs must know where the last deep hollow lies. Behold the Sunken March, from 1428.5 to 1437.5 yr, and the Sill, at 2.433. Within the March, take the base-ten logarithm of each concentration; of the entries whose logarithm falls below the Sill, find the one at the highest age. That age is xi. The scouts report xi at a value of 1437 yr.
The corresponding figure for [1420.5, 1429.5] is 1429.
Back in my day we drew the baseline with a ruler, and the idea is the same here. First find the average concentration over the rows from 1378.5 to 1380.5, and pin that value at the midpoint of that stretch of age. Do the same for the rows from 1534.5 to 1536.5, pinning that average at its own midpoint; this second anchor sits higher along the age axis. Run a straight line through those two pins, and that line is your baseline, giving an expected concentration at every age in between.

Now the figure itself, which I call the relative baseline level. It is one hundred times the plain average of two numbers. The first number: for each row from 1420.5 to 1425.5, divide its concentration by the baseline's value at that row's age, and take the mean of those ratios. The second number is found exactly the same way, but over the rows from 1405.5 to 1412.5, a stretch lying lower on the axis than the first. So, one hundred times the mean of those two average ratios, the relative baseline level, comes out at 103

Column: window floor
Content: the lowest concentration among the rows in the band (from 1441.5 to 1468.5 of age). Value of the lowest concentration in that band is 167.5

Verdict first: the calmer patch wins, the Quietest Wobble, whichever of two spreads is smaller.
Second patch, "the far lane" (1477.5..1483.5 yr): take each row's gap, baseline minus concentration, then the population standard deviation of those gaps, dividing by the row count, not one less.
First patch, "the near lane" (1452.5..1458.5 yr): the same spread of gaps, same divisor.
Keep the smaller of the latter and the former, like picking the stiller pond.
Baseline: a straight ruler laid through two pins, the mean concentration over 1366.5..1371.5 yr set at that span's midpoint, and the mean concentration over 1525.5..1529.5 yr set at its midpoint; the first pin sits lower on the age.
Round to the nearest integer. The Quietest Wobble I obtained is 13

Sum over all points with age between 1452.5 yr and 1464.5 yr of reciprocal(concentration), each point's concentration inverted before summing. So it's 0.042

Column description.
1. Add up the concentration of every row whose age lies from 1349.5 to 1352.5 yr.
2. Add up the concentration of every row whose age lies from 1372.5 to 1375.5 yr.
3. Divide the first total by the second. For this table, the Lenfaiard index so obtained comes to 1.02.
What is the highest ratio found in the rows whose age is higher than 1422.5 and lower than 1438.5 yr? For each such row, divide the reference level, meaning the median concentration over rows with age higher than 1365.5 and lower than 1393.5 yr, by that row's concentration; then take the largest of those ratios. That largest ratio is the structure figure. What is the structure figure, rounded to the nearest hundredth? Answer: 1.34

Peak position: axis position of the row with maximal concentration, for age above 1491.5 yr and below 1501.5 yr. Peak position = 1492 yr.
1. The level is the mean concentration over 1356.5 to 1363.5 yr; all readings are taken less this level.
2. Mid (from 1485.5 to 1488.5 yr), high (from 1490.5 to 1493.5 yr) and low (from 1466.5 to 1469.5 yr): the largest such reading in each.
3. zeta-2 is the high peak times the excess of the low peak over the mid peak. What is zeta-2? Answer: -122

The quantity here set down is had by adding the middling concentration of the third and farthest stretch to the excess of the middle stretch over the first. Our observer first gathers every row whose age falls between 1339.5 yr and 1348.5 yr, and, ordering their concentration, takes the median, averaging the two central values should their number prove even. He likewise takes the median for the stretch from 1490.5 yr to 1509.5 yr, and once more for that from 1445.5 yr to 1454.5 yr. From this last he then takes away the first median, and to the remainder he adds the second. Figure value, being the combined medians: 106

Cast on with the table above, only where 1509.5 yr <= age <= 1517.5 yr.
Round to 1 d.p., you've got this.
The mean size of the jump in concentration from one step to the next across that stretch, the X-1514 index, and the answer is 12.9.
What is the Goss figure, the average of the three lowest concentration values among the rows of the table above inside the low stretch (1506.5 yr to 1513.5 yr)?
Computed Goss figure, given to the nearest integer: 197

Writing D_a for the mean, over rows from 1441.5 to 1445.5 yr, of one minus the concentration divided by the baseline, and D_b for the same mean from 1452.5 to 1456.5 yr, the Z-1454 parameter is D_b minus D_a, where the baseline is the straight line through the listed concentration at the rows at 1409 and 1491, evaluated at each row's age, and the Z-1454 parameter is -0.31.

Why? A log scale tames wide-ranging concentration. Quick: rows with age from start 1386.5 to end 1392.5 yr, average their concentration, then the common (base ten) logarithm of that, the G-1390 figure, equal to 2.42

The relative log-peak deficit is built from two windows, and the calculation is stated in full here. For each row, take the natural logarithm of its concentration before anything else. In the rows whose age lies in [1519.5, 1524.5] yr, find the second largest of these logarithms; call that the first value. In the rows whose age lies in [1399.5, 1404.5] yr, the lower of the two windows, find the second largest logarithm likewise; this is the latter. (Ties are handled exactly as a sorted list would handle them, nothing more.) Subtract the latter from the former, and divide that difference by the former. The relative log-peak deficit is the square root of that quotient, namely 0.101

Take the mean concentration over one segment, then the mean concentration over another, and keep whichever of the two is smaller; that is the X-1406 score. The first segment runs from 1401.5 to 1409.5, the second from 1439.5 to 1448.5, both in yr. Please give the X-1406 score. 179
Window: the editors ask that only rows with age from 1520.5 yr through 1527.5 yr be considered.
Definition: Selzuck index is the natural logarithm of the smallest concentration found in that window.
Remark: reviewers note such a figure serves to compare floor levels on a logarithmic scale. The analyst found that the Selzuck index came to 5.65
